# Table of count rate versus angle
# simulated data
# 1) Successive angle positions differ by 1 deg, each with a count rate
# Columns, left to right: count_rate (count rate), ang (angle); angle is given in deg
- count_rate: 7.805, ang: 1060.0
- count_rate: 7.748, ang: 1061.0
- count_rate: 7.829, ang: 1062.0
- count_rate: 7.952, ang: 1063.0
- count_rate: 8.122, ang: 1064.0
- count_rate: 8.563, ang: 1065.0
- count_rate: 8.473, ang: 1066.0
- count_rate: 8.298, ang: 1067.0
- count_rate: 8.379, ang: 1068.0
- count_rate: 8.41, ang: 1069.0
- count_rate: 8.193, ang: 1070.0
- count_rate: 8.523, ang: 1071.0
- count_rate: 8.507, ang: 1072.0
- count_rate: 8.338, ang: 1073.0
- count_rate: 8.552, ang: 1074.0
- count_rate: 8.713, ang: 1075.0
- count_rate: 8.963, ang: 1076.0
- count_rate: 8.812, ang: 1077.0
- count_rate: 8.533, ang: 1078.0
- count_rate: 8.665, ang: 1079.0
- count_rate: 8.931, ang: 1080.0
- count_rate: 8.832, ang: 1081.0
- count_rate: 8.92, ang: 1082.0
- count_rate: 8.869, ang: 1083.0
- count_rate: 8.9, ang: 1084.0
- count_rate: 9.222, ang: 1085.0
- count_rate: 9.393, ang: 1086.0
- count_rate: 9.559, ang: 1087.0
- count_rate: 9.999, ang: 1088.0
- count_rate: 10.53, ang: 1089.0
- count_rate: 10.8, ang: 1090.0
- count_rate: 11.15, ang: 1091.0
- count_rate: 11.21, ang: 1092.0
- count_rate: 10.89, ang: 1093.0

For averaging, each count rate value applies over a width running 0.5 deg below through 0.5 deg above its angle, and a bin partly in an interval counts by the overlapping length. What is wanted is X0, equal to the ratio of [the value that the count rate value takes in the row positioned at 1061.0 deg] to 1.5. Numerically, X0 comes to 5.2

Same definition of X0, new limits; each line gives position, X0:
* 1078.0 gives 5.7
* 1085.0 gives 6.1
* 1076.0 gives 6.0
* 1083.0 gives 5.9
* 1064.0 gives 5.4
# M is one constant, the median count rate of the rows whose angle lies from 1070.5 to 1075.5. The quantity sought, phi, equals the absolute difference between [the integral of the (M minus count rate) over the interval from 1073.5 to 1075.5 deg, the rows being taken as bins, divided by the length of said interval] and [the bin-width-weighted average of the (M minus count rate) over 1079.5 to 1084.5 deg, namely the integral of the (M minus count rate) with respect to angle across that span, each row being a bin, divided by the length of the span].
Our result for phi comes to 0.3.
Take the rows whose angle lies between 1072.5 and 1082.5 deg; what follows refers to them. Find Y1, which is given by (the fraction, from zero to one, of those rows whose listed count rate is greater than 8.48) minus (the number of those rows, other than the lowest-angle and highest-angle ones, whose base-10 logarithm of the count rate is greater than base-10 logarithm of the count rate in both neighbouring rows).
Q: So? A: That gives -1.10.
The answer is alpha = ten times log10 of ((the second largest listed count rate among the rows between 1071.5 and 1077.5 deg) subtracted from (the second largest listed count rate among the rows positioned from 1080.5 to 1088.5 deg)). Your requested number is -1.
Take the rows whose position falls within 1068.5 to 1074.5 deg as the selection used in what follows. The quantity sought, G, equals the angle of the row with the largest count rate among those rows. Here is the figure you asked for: 1074.0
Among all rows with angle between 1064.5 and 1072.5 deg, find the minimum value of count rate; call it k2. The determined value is 8.193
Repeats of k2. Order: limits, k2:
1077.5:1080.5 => 8.533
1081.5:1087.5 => 8.869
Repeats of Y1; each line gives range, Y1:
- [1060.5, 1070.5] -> -1.90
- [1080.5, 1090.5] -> 0.00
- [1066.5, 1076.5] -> -1.50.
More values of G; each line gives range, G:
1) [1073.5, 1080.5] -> 1076.0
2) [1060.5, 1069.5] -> 1065.0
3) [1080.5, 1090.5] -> 1090.0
